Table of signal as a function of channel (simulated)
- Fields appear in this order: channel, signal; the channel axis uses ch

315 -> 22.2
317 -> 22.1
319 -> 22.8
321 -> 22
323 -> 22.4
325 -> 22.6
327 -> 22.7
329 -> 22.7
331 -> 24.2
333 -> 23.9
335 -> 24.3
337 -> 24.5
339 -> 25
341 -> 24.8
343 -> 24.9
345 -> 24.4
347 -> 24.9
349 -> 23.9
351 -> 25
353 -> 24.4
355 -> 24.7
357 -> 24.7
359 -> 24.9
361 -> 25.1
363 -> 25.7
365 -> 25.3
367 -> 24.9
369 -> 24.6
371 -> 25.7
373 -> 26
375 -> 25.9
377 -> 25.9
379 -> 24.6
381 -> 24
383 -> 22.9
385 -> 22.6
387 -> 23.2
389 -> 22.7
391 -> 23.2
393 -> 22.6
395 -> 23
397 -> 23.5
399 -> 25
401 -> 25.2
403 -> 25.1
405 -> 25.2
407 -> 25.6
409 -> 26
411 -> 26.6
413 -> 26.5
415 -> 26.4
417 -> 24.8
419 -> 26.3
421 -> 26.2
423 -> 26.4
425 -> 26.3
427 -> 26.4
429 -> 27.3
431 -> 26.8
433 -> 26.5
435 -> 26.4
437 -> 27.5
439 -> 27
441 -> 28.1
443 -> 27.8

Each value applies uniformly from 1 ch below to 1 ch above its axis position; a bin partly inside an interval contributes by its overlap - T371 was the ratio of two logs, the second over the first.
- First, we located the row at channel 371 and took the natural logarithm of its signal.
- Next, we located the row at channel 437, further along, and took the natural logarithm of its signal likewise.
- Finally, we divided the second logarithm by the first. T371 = 1.02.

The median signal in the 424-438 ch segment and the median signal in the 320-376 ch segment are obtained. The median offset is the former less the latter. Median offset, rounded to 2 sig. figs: 1.8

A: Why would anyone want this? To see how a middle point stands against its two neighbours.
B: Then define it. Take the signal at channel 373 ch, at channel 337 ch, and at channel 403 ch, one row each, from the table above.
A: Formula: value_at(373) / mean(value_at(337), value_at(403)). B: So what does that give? 1.05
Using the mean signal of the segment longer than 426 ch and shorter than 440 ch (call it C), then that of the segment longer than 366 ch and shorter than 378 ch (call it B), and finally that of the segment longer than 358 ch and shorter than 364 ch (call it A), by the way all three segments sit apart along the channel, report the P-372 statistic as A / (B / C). 27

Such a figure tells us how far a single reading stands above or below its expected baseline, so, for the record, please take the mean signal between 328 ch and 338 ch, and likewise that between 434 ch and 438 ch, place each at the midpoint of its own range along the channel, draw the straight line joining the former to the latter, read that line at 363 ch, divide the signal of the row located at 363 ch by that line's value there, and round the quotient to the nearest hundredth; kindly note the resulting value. 1.04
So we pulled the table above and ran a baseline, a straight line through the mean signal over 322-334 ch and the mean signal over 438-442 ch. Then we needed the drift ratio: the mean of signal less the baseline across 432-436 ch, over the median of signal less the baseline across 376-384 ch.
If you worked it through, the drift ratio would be 1.0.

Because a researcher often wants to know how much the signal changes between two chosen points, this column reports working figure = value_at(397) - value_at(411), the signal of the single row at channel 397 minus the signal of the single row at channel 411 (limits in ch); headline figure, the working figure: -3.1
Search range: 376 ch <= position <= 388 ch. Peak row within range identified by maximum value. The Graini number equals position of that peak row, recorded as 377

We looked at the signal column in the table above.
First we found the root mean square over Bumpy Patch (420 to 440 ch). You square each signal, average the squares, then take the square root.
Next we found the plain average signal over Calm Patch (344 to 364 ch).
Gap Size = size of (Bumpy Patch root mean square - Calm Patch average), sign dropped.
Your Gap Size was 1.9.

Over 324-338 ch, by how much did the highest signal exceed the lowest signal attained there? 1.9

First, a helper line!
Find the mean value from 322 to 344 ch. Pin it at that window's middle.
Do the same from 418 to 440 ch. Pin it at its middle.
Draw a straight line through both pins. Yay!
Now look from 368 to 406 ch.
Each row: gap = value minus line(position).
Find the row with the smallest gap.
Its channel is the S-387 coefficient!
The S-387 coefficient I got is 393 ch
